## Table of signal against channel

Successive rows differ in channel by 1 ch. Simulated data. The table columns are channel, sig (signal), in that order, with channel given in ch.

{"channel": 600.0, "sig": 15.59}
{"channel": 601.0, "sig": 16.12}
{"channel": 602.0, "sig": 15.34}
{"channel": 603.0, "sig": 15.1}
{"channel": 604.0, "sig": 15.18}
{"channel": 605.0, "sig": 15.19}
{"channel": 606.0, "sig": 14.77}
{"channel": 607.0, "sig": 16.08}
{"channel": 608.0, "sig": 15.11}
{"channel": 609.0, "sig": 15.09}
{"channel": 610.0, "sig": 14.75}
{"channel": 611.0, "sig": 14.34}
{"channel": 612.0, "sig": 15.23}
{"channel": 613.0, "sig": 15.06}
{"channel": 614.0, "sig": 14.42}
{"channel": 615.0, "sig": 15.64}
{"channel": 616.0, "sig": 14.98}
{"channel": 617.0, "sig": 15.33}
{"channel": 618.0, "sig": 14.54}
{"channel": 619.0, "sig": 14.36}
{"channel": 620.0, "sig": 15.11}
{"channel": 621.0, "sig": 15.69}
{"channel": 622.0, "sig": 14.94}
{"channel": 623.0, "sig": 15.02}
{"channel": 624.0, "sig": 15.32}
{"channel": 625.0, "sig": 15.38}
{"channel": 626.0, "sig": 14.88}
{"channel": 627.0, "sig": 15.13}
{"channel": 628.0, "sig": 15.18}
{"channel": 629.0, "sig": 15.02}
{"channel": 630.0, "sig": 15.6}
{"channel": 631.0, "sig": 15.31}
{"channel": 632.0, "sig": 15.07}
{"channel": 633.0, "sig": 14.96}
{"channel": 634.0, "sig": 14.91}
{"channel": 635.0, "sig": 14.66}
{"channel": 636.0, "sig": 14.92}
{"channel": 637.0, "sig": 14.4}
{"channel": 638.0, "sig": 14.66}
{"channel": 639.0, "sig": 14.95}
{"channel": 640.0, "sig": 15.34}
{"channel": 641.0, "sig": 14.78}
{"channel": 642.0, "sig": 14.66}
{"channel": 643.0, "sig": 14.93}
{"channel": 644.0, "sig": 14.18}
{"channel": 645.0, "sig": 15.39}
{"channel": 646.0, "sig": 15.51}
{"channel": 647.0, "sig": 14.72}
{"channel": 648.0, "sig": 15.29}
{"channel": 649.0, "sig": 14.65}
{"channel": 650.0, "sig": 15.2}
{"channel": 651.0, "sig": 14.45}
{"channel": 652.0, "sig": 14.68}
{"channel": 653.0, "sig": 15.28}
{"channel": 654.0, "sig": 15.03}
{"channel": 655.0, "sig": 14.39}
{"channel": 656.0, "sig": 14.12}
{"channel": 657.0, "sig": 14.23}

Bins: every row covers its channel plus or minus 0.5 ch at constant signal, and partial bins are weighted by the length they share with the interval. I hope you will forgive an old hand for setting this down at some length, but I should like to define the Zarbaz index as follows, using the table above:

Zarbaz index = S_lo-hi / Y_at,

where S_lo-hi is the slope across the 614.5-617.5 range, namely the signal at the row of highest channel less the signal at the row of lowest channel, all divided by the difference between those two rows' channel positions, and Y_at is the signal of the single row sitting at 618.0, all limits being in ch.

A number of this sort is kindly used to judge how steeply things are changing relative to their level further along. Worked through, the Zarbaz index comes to -0.011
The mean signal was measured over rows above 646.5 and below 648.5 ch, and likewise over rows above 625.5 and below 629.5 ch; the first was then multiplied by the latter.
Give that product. 226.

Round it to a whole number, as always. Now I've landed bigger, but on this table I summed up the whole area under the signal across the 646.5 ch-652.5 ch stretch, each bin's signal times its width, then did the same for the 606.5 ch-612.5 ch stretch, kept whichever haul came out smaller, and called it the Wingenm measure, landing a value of 89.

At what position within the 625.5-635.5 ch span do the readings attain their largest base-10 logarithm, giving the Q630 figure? 630.0 ch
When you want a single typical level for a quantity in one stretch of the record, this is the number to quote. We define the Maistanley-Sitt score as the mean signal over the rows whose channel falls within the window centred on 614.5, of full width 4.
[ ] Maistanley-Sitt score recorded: 15.0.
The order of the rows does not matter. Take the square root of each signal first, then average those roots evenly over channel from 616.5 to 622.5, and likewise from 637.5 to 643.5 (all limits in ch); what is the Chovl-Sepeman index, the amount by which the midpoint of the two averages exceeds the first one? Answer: -0.01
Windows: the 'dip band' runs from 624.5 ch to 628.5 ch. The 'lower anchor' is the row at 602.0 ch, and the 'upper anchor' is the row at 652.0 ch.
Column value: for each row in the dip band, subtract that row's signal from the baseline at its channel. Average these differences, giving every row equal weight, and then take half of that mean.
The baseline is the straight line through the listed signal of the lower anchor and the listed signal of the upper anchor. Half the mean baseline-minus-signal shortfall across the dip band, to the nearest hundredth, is -0.06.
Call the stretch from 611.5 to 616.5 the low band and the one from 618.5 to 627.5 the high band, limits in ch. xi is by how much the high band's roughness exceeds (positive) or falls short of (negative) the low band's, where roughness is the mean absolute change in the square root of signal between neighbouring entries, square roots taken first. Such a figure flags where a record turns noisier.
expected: -0.03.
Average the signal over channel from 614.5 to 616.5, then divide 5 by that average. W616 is 0.3266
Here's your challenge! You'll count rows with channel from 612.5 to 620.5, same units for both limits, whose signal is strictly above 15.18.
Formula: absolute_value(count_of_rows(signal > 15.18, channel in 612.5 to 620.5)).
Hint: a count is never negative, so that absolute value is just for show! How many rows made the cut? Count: 2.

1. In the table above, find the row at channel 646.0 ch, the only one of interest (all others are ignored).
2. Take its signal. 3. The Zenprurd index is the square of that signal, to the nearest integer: 241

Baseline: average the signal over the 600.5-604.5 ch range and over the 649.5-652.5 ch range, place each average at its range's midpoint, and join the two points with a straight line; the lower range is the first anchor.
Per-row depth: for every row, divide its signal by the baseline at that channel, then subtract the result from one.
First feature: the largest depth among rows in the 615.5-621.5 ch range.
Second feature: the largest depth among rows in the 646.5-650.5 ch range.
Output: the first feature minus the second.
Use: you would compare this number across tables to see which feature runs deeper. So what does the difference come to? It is 0.046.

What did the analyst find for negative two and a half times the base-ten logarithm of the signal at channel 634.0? -2.93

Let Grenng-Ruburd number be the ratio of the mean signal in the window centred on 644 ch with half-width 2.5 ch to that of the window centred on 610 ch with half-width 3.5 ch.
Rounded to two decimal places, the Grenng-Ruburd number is 0.99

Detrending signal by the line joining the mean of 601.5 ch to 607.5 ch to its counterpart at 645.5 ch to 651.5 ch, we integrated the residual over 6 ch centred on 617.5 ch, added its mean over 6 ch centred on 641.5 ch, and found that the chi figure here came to -1.4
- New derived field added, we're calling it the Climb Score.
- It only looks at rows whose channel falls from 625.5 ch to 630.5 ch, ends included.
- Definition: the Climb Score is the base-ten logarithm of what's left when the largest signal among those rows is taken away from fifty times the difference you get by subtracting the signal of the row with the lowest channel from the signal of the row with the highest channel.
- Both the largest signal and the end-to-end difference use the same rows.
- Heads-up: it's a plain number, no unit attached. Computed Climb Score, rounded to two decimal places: 1.31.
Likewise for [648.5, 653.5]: 1.21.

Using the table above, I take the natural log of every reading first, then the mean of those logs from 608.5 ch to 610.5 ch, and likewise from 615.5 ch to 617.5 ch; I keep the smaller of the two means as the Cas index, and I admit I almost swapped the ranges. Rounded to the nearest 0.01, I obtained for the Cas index 2.70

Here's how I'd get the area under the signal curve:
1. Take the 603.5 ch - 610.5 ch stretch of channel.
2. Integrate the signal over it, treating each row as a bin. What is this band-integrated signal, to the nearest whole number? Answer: 106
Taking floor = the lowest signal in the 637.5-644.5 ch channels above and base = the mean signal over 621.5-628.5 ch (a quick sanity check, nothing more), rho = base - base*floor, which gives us -199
